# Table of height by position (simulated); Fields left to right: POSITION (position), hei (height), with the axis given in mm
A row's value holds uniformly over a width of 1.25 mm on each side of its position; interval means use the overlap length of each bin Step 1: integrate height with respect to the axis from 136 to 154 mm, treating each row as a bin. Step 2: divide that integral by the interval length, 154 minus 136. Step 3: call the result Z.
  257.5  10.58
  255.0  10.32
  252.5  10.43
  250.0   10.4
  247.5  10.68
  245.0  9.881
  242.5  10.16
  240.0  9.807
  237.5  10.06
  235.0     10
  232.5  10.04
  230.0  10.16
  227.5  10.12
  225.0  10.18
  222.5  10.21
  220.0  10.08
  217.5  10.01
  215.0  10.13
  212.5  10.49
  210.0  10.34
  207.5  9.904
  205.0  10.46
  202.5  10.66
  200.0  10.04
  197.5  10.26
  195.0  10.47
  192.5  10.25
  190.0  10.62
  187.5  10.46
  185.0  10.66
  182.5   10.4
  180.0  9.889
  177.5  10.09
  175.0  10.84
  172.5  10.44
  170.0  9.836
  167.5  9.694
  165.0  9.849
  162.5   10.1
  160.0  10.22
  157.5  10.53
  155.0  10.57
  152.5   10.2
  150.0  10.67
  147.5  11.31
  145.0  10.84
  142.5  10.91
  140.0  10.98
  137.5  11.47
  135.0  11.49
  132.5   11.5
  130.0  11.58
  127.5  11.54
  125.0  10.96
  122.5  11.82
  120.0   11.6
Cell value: 10.9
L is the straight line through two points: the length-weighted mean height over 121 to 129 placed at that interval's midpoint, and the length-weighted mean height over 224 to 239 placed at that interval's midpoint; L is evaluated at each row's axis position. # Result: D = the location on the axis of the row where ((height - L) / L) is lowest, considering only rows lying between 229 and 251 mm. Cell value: 240.0 mm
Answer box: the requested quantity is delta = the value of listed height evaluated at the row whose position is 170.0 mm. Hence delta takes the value 9.836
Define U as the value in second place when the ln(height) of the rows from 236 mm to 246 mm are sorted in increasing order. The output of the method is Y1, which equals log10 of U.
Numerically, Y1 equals 0.360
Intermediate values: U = 2.29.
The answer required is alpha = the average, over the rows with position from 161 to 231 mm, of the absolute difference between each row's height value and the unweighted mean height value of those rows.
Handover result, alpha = 0.233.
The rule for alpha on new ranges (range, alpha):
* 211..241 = 0.108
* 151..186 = 0.288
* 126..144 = 0.233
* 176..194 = 0.225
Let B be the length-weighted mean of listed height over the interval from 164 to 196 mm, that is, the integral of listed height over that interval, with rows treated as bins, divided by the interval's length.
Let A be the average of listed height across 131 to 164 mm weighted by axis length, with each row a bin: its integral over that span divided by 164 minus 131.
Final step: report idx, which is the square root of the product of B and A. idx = 10.5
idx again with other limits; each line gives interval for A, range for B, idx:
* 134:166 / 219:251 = 10.4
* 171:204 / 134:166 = 10.5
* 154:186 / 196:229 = 10.2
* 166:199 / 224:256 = 10.2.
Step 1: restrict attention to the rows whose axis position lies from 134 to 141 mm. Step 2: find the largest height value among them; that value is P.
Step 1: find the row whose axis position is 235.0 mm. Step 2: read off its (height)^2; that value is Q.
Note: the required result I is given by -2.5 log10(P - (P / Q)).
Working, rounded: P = 11.49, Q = 100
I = -2.64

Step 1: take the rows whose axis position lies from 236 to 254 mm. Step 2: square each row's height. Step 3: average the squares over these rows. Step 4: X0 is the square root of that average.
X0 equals 10.2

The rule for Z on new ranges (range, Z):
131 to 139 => 11.5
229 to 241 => 10.0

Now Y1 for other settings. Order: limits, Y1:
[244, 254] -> 0.370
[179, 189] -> 0.370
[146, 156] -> 0.373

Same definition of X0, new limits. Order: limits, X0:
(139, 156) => 10.8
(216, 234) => 10.1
